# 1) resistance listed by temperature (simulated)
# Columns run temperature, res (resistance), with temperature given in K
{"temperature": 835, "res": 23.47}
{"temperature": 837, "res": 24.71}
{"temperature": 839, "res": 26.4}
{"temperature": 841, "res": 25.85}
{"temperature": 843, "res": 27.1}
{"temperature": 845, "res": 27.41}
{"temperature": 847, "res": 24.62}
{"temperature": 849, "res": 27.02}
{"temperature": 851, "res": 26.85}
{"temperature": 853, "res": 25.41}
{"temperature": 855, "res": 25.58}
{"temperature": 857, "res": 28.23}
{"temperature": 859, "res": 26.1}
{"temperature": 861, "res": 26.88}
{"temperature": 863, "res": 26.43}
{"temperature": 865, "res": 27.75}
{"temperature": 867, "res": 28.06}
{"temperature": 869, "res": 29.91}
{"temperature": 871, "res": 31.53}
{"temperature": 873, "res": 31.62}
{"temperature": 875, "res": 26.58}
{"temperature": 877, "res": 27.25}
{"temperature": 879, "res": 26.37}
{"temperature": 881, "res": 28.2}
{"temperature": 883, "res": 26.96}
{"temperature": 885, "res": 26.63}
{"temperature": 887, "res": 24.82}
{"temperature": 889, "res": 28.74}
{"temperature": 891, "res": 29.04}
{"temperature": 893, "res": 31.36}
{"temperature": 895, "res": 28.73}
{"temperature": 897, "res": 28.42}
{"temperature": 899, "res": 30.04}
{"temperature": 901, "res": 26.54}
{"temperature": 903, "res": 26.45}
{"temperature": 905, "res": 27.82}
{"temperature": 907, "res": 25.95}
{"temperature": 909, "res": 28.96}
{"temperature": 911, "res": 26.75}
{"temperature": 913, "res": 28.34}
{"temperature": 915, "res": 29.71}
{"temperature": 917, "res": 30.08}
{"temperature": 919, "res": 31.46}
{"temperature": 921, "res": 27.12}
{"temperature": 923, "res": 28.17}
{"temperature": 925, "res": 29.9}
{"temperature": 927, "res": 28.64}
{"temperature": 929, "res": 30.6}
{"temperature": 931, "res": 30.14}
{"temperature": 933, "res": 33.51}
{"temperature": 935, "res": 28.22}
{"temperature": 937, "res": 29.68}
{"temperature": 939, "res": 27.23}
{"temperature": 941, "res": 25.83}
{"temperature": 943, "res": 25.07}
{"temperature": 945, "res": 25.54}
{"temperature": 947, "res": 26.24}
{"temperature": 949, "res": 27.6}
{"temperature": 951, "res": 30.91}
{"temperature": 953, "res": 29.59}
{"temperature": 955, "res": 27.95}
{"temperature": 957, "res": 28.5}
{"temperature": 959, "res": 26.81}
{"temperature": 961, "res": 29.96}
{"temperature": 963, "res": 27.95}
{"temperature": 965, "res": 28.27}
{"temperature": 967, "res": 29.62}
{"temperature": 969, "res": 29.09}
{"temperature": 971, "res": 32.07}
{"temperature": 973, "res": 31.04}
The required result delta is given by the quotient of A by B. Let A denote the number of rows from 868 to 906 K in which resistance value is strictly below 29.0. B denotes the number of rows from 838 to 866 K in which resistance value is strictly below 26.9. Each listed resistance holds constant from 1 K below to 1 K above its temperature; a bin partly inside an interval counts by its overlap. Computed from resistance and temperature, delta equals 1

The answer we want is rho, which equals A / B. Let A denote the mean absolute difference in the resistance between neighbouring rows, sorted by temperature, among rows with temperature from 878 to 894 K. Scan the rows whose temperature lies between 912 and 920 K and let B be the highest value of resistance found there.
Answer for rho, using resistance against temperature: 0.053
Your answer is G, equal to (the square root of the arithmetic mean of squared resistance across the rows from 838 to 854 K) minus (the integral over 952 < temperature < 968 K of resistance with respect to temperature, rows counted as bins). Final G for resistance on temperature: -431.0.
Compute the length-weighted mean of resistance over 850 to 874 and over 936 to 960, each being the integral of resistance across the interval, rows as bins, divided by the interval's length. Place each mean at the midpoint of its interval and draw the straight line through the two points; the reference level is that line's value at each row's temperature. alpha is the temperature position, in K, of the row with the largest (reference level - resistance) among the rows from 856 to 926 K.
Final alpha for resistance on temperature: 887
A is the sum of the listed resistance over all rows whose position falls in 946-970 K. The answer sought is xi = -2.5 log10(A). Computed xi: -6.34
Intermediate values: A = 342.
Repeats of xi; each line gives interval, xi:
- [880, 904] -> -6.32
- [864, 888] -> -6.31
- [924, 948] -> -6.33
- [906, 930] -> -6.35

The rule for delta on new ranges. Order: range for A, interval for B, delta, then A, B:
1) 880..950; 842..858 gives 6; 24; 4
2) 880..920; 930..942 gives 14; 14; 1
